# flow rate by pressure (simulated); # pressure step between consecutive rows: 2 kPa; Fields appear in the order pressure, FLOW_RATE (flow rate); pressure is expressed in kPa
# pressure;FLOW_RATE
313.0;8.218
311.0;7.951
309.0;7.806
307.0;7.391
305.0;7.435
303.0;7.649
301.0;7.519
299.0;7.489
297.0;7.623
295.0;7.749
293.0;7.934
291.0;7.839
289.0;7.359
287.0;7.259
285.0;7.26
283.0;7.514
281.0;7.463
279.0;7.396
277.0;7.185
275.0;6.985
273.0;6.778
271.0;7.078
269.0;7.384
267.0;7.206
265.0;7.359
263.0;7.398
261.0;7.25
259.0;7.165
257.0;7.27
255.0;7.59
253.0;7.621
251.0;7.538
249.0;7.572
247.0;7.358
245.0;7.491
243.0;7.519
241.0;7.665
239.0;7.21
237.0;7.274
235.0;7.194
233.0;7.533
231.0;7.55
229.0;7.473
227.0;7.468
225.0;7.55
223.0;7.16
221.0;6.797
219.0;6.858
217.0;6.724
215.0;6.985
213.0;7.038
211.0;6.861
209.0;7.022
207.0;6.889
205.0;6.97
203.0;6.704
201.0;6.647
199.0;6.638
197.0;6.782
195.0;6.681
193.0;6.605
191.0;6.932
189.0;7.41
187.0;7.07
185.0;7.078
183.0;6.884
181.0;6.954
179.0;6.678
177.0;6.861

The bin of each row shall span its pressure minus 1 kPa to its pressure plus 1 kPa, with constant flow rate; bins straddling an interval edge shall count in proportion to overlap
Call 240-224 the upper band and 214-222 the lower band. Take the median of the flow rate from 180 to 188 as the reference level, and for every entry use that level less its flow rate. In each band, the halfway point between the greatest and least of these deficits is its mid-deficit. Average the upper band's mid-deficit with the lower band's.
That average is -0.10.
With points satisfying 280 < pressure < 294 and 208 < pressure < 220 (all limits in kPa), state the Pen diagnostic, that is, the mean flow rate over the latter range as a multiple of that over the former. 0.920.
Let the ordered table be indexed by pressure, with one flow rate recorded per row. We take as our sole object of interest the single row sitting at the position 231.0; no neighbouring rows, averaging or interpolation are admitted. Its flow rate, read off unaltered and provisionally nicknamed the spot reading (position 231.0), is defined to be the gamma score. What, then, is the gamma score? 7.55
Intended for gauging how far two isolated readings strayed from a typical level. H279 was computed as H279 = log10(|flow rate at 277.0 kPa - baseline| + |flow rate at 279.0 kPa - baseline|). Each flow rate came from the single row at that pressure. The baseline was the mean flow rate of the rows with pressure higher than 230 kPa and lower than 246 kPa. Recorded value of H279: -0.56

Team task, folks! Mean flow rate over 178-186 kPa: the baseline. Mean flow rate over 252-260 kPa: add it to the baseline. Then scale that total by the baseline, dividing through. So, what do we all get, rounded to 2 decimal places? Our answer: 2.07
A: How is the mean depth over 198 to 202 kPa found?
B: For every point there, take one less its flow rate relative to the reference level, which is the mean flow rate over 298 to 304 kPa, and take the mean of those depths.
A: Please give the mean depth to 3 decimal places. 0.120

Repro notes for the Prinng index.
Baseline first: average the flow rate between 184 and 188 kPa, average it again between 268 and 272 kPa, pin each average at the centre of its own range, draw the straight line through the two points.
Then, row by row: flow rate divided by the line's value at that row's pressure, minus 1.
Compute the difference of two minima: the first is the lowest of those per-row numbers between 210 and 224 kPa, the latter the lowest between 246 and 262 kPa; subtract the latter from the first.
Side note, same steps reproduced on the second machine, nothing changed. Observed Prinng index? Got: -0.05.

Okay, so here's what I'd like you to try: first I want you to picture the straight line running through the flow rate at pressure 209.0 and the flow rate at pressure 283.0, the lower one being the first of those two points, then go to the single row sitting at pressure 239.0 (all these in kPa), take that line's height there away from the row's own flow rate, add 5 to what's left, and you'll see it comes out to 4.99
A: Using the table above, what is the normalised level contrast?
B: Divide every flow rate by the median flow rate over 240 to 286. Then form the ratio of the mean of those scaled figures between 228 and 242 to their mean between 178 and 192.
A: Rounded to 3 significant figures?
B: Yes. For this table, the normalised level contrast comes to 1.06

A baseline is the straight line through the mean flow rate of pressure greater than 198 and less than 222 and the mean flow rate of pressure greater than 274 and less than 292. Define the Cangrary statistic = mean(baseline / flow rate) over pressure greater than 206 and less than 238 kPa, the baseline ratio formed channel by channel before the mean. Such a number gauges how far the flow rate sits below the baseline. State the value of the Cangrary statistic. 0.97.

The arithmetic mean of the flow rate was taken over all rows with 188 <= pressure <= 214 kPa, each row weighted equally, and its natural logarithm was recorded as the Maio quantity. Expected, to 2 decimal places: 1.93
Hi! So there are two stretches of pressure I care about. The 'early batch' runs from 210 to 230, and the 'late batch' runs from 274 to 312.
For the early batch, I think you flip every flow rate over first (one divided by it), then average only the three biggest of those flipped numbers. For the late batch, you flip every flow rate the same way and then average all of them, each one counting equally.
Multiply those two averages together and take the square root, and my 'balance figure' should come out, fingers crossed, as 0.140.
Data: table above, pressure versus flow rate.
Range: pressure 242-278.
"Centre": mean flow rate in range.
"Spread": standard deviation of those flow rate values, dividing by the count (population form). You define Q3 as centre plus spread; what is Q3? 7.5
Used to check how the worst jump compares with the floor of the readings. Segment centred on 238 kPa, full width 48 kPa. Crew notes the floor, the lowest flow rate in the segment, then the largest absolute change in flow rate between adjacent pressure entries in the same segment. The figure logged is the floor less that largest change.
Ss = 6.27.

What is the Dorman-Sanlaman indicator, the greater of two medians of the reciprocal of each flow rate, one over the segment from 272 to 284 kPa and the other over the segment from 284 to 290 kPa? 0.138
